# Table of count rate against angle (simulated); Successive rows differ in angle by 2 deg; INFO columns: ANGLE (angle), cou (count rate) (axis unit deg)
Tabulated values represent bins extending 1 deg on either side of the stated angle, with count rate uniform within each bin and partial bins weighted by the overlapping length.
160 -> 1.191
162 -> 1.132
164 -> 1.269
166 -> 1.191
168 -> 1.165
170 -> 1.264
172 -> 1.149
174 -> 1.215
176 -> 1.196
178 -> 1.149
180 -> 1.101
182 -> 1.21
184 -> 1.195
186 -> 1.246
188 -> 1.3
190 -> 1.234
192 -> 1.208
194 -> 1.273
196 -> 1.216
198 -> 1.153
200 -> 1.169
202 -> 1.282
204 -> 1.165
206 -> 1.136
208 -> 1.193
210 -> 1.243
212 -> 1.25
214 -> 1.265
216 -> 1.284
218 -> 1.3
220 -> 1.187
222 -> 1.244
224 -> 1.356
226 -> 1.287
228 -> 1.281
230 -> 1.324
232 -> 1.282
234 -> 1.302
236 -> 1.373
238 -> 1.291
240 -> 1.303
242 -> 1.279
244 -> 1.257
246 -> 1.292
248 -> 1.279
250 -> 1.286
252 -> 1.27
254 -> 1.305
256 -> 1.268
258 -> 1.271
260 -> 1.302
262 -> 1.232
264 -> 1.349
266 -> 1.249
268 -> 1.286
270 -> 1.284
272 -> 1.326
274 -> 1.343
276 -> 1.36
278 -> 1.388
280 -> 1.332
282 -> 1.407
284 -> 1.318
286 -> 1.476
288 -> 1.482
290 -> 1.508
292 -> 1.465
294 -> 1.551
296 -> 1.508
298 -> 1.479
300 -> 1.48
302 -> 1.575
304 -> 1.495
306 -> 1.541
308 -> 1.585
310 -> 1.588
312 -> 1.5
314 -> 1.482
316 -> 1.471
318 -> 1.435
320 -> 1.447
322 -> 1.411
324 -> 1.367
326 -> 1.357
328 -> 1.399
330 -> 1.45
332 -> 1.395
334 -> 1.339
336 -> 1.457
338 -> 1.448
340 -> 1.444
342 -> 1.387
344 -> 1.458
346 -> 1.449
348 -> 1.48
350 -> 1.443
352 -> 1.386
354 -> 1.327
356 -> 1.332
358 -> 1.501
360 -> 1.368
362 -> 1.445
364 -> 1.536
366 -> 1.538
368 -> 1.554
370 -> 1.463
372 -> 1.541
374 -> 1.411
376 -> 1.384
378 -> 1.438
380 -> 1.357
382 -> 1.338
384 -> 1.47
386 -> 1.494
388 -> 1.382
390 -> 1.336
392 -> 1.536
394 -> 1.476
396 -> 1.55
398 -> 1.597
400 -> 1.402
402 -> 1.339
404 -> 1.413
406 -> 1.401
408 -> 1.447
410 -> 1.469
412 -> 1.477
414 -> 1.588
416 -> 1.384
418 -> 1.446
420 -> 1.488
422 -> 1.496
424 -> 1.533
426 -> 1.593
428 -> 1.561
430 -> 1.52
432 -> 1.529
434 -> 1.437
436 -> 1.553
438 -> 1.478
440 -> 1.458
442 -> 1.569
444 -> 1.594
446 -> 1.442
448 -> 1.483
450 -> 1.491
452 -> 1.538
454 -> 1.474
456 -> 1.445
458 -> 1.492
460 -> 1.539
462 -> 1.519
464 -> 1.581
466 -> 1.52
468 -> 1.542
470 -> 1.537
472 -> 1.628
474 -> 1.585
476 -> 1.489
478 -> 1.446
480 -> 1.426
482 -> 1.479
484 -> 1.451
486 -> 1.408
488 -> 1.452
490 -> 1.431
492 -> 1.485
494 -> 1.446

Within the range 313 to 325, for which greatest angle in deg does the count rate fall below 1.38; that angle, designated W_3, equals 324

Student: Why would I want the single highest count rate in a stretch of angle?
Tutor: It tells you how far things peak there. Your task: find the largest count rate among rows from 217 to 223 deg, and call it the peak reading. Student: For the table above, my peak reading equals 1.3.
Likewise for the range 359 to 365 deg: 1.536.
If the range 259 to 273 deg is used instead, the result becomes 1.349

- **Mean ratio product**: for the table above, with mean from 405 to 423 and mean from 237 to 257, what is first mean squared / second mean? 1.68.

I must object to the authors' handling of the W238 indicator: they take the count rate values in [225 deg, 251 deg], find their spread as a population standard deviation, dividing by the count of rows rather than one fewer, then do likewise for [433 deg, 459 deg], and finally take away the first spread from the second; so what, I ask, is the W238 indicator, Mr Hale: 0.02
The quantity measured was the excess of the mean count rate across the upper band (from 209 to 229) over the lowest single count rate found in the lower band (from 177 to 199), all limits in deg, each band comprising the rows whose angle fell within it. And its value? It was 0.17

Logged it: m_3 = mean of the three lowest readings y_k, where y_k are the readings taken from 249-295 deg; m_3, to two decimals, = 1.25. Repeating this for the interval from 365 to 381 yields 1.38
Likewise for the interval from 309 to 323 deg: 1.43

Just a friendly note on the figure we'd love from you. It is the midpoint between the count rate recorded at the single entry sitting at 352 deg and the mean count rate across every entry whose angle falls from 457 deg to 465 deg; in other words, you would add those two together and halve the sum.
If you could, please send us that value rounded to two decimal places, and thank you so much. 1.46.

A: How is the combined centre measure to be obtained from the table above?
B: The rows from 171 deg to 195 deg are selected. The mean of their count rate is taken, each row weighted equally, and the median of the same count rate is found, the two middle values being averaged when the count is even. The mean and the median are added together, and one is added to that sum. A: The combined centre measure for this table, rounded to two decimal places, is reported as 3.42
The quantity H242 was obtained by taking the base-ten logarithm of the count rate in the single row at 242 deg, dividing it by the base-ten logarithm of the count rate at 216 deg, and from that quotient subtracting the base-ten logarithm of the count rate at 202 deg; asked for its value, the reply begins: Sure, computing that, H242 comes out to 0.88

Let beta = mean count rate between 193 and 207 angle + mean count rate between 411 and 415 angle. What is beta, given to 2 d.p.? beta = 2.73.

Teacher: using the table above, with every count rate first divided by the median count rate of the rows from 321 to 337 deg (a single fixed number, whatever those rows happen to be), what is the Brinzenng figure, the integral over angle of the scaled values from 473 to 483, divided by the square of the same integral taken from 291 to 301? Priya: 0.093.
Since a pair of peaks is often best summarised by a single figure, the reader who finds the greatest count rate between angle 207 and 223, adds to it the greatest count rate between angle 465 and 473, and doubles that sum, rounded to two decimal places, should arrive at 5.86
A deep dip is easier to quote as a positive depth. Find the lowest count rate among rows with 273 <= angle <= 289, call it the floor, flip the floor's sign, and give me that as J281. -1.32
